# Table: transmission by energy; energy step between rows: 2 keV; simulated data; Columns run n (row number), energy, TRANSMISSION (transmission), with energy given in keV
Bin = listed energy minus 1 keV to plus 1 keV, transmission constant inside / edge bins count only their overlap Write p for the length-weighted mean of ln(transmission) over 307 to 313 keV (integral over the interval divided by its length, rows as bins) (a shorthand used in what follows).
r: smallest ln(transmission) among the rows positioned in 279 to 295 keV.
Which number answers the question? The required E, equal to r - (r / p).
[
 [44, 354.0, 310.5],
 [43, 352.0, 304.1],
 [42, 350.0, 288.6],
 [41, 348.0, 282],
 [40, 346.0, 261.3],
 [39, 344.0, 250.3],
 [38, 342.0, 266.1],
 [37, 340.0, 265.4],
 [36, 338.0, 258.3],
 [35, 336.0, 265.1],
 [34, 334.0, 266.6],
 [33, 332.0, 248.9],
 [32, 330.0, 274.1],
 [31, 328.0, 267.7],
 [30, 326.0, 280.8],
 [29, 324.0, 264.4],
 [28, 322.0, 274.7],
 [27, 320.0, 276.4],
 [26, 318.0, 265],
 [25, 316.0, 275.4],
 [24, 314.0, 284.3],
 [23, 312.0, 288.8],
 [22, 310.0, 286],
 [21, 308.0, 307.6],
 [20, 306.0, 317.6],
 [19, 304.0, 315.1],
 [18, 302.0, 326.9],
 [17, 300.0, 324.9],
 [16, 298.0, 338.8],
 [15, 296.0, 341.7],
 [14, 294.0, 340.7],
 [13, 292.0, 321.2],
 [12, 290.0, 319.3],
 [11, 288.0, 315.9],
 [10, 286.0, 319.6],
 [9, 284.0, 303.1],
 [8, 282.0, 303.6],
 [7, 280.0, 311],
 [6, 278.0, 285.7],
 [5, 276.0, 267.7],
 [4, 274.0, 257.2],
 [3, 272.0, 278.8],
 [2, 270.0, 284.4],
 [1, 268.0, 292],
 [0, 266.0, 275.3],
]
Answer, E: 4.71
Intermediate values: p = 5.68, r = 5.71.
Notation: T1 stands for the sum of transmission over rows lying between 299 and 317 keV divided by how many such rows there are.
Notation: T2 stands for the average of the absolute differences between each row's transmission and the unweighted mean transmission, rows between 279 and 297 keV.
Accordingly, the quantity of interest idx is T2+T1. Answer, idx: 313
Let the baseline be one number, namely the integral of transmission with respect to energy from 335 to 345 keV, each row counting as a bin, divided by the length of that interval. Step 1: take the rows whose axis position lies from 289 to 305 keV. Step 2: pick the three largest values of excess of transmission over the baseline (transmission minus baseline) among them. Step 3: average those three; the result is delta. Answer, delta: 79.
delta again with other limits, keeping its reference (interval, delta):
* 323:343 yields 13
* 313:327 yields 19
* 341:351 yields 18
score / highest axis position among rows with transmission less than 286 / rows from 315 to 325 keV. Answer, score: 324.0 keV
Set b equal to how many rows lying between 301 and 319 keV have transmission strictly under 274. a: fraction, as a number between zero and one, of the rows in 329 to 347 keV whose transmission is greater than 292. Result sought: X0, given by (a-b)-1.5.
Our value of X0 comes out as -2.5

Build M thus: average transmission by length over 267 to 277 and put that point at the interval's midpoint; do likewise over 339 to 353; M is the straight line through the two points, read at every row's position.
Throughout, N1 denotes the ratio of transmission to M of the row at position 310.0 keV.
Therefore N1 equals 1.04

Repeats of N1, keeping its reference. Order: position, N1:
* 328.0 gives 0.98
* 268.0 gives 1.06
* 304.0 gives 1.15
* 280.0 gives 1.13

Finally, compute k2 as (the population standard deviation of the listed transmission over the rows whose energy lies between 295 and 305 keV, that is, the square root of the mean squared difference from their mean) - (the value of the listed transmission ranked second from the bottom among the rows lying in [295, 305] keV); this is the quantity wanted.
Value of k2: -315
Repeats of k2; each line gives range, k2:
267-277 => -255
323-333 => -254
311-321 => -267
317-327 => -259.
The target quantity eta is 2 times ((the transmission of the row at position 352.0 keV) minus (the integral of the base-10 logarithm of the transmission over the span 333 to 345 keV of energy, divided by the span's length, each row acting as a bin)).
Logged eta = 603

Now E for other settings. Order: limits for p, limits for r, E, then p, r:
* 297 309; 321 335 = 4.56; 5.77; 5.52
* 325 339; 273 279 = 4.56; 5.58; 5.55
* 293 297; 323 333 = 4.57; 5.83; 5.52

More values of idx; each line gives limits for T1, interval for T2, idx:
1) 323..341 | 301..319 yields 284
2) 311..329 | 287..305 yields 284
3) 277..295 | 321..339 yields 320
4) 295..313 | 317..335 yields 323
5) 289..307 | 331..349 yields 334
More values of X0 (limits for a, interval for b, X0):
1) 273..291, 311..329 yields -3.8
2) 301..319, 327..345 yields -9.1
